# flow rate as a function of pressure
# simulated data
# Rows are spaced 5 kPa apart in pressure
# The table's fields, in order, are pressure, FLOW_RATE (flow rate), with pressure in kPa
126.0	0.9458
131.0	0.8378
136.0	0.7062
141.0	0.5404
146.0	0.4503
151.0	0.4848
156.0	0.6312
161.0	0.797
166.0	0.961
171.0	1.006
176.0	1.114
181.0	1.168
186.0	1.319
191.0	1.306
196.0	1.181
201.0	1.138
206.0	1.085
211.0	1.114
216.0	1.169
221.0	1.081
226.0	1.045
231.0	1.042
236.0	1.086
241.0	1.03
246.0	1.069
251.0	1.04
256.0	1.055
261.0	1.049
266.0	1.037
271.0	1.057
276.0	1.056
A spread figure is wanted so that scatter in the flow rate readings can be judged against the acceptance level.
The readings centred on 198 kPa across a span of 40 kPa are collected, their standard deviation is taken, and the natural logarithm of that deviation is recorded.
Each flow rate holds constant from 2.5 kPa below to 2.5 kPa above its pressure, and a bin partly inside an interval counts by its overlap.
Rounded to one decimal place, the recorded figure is -2.5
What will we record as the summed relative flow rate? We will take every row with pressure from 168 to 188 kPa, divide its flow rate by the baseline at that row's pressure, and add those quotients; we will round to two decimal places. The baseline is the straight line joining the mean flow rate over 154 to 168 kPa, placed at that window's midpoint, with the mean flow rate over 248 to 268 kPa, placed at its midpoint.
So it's 5.47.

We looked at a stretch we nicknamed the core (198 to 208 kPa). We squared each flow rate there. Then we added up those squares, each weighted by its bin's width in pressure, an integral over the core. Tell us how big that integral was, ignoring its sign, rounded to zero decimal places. 12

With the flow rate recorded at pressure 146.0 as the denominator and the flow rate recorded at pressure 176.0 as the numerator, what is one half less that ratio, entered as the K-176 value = -2.0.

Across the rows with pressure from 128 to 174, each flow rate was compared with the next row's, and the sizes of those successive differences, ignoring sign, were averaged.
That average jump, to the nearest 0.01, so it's 0.12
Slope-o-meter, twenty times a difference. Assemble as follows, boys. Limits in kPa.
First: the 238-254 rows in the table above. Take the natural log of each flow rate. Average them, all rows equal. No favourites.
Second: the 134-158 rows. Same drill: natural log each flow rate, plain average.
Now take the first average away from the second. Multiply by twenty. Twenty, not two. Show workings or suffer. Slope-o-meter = -13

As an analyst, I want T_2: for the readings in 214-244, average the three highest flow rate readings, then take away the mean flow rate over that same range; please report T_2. 0.04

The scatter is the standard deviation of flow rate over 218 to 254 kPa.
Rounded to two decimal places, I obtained 0.02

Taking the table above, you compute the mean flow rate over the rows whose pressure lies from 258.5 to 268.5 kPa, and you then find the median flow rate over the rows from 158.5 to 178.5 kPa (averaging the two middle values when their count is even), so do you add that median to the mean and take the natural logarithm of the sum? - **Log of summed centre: 0.71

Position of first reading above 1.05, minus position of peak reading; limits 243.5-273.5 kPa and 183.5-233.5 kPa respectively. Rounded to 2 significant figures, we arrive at 60 kPa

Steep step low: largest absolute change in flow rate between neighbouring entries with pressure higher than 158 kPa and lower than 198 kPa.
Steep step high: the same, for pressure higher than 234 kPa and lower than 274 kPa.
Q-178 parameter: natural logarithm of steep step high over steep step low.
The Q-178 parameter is -1.1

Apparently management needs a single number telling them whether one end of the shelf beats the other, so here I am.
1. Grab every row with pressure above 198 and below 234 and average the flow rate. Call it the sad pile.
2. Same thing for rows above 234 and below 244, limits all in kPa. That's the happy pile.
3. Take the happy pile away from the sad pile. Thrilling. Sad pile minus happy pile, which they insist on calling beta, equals 0.04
